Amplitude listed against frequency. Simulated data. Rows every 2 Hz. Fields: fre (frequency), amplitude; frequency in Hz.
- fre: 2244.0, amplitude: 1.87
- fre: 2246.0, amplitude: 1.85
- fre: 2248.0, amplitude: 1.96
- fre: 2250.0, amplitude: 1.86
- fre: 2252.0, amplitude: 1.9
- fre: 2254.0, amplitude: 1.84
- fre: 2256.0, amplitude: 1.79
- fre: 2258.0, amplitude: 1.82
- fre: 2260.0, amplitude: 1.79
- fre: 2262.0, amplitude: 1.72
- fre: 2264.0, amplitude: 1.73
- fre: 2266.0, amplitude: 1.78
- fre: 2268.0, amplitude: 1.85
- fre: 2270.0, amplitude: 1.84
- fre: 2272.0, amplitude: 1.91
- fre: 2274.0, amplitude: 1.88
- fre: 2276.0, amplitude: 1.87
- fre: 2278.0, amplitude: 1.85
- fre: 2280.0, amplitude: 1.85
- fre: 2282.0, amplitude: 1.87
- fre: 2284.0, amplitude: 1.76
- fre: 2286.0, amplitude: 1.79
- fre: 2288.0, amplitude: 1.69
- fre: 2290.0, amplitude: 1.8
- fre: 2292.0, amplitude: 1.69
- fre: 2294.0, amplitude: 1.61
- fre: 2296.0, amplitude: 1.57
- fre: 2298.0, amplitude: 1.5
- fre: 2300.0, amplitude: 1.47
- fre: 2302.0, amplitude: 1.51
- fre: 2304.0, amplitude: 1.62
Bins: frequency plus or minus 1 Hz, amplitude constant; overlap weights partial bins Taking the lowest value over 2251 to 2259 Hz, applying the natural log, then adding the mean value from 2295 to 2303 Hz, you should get 2.09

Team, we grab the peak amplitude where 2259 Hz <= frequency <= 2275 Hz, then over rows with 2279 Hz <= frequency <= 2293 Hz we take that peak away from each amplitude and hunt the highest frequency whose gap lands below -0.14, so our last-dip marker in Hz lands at 2292.0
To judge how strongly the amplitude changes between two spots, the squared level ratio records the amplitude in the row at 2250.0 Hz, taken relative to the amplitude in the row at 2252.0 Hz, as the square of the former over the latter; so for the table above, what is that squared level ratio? 0.96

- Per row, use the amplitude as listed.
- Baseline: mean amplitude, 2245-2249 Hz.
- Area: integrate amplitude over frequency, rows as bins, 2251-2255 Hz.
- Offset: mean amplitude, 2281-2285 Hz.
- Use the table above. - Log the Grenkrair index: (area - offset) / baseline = 2.97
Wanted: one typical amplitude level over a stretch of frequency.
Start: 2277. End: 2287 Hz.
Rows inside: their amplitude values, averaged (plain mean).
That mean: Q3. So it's 1.82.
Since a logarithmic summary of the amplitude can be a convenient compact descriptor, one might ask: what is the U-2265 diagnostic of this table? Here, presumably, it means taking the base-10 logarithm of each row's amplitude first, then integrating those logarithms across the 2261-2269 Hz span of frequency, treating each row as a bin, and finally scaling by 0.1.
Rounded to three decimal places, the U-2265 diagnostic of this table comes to 0.198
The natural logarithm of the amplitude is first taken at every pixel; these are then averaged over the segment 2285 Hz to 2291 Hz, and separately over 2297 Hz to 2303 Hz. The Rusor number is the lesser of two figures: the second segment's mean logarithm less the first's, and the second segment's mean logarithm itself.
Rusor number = -0.16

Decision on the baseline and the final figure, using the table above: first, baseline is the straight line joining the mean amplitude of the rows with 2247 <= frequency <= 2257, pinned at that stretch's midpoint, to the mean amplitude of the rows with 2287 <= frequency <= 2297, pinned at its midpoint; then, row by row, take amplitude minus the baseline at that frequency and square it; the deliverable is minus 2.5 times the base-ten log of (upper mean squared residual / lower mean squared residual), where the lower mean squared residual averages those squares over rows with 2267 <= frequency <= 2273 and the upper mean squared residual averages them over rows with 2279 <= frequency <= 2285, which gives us -0.41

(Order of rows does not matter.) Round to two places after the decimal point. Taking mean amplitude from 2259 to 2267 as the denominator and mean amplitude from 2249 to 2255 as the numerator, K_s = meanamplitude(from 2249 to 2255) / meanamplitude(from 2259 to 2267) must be 1.06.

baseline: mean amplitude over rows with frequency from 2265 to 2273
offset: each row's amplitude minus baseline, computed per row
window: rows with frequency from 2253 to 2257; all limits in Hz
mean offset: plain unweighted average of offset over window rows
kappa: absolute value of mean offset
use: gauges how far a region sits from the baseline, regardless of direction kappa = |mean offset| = 0.030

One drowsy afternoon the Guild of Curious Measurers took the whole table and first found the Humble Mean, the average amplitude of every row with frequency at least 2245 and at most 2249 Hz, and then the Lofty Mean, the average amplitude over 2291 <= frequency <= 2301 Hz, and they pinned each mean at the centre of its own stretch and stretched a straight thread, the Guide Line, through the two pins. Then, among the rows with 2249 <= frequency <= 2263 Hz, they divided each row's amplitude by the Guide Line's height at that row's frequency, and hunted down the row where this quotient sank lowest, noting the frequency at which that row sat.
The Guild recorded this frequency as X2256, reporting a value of 2262.0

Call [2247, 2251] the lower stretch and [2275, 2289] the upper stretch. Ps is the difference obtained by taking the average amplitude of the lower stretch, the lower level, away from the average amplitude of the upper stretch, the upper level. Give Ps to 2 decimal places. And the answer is -0.10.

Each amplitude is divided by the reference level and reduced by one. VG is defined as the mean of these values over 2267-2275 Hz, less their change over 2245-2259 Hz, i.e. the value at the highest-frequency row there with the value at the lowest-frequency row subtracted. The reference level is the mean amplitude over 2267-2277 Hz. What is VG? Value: 0.016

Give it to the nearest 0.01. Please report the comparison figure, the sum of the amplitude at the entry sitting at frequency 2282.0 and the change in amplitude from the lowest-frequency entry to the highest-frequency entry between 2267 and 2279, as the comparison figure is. 1.87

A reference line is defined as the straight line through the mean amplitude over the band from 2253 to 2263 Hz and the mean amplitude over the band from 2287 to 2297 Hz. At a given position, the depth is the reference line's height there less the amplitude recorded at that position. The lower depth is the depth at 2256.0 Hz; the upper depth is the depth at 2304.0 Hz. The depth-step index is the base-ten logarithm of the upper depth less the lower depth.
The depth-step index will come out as -3.23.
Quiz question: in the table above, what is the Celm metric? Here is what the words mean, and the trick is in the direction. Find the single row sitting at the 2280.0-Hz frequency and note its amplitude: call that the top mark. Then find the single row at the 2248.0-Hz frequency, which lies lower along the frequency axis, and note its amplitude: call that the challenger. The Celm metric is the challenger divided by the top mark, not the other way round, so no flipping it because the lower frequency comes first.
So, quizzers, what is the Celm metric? 1.06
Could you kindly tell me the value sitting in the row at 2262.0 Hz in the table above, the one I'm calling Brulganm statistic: 1.72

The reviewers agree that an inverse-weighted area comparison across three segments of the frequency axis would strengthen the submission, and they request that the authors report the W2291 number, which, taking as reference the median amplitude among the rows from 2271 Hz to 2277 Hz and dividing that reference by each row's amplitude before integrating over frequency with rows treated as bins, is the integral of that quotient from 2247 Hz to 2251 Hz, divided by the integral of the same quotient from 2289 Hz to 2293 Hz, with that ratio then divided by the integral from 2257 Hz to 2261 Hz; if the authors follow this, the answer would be 0.22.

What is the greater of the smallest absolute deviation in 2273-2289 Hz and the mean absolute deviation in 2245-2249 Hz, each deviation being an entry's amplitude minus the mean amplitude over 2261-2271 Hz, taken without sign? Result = 0.12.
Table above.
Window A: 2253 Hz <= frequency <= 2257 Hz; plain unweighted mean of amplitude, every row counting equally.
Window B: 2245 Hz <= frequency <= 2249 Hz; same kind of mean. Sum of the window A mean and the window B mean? 3.72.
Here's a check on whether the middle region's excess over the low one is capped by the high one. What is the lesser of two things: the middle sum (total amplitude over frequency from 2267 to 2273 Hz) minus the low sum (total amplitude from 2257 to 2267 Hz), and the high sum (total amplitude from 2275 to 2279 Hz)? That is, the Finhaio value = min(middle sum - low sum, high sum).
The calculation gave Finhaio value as -3.2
